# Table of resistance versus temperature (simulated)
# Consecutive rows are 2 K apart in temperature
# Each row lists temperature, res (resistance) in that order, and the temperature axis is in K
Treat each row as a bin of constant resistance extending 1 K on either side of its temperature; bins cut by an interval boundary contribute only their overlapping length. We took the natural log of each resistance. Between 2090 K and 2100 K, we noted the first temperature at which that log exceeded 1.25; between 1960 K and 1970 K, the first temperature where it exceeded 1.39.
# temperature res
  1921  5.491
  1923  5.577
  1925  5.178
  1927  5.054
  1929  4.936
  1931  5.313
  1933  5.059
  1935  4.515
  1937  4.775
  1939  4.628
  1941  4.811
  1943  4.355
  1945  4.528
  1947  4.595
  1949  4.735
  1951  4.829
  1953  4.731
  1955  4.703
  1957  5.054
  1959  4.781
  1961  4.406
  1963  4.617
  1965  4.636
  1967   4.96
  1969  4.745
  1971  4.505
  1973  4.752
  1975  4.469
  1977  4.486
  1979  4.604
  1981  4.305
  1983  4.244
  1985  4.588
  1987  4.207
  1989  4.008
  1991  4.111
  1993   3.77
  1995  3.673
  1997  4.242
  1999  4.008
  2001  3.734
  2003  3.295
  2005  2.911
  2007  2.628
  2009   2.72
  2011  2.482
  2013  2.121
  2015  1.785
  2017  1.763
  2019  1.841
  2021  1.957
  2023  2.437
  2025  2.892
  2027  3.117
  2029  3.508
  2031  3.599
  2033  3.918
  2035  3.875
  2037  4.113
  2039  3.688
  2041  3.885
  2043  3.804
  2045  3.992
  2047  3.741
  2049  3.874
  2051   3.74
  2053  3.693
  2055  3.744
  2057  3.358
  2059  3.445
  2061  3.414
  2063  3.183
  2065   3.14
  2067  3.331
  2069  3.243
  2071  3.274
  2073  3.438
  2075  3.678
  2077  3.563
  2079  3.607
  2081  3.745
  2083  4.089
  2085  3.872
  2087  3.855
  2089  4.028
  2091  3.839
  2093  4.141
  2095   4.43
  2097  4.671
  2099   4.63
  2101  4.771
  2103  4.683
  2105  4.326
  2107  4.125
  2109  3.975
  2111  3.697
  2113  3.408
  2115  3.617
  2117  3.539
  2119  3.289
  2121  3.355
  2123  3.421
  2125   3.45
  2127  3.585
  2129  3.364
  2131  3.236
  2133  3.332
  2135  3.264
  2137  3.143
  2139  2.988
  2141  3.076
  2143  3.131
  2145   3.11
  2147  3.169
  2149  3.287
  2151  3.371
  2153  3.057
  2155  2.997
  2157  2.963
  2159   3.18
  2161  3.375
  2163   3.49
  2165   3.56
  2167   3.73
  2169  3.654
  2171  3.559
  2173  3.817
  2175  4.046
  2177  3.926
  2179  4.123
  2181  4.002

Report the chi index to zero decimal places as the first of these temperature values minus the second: 130 K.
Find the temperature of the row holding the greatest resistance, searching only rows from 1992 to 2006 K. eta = 1997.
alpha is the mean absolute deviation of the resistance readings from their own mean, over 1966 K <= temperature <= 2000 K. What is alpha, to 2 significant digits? 0.29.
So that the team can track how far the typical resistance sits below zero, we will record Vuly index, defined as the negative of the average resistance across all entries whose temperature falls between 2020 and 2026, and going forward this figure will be -2.43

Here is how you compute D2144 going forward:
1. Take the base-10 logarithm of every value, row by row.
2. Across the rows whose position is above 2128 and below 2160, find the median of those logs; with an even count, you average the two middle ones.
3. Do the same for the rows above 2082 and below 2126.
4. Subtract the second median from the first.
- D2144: -0.095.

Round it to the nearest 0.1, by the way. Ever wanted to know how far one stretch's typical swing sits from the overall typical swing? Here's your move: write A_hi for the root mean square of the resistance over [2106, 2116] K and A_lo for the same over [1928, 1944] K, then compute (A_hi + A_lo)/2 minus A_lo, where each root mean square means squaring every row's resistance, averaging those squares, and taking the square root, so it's -0.5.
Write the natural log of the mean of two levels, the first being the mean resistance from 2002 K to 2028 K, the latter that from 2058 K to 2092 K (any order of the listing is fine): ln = 1.10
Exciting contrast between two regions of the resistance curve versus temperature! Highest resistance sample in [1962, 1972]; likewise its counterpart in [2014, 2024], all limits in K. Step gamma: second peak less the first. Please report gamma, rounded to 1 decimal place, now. -2.5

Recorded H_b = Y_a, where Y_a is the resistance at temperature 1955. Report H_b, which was 4.703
